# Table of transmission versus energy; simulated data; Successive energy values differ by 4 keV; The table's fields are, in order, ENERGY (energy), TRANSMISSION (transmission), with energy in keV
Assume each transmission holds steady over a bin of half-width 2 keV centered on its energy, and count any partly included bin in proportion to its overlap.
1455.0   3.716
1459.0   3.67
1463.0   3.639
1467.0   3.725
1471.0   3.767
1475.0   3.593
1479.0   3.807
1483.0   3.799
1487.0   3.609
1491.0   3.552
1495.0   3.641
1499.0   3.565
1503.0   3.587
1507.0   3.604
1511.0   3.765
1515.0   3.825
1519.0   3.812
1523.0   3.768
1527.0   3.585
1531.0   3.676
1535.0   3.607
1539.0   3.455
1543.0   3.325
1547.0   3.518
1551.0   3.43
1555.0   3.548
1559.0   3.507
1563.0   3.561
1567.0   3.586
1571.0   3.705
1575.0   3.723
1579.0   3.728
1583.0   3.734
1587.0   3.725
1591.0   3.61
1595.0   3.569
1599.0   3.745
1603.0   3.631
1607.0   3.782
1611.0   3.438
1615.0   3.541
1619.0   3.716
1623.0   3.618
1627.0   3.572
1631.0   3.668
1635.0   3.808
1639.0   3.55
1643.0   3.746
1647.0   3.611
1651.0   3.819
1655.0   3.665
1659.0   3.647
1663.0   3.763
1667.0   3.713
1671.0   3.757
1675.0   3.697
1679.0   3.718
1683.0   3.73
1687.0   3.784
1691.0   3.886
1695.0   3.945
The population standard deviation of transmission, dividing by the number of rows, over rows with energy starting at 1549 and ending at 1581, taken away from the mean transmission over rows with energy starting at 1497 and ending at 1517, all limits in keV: 3.57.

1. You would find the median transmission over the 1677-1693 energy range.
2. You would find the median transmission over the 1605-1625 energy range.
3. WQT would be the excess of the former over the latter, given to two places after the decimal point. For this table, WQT 0.14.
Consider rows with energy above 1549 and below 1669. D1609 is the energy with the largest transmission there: 1651.0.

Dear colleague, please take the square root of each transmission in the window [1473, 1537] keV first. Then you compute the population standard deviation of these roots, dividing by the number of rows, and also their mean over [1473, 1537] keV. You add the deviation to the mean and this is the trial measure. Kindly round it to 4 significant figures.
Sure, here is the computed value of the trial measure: 1.942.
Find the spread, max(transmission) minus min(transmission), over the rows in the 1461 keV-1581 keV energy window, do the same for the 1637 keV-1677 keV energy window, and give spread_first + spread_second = 0.77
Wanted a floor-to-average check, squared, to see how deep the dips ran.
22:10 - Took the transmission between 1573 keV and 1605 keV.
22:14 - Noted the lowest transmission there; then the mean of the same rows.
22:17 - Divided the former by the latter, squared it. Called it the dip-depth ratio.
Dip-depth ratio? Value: 0.939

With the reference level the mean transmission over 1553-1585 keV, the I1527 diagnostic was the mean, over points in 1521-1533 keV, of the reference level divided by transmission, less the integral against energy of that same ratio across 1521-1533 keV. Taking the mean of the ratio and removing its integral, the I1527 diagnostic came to -10.89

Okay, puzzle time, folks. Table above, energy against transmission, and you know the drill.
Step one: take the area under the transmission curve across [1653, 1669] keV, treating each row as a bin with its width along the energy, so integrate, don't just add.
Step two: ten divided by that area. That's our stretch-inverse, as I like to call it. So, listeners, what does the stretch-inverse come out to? 0.169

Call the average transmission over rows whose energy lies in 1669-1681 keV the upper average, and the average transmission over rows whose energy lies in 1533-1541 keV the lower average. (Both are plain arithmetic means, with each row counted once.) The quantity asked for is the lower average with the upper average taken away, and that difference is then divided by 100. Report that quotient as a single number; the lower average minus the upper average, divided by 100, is -0.0019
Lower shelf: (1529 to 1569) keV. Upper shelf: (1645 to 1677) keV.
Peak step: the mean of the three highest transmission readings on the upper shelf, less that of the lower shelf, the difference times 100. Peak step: 15.7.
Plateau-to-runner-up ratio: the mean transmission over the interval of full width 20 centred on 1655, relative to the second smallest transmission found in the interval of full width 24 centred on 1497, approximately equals 1.04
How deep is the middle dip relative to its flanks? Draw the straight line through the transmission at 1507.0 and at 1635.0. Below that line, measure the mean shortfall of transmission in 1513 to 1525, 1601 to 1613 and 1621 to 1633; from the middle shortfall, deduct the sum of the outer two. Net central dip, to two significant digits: 0.15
